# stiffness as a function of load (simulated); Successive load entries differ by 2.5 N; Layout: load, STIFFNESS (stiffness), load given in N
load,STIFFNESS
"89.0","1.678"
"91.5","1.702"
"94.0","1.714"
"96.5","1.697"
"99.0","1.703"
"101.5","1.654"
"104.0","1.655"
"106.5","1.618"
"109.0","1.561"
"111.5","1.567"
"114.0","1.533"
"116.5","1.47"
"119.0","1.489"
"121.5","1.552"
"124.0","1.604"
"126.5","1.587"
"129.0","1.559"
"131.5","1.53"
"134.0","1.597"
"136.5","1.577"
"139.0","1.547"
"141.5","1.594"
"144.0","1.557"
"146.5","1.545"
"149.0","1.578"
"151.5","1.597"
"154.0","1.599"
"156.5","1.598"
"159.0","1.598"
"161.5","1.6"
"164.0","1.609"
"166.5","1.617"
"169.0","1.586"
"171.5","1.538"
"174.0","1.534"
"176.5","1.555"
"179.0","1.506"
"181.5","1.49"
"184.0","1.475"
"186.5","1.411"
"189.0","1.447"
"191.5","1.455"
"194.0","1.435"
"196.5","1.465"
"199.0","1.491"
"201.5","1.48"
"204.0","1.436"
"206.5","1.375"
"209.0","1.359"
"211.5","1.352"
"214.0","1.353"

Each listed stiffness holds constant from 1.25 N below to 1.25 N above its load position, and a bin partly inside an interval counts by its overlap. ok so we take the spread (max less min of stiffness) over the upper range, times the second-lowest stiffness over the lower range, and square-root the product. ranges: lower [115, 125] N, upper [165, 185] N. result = 0.46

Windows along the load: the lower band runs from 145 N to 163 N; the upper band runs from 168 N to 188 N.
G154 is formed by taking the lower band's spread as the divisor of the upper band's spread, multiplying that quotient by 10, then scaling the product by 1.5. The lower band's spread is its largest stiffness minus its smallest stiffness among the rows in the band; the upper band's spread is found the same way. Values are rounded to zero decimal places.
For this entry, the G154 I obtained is 48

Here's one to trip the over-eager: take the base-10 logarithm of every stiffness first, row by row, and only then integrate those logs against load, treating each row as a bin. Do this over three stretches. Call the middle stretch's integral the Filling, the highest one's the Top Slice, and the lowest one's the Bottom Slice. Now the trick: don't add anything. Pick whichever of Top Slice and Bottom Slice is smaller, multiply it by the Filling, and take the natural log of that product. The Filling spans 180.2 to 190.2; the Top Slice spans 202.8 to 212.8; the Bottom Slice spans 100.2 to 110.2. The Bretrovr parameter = 0.82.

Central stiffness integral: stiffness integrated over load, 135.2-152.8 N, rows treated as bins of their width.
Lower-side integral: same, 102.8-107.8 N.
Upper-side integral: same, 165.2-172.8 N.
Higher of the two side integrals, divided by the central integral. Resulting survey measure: 0.43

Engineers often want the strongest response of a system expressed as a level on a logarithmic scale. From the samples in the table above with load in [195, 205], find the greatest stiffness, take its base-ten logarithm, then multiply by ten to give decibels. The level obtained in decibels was 1.73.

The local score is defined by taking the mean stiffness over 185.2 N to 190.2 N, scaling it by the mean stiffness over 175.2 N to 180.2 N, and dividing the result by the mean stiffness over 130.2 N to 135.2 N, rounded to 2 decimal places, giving 1.40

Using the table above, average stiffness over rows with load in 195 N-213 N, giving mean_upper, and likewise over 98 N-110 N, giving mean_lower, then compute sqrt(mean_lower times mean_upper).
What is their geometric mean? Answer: 1.53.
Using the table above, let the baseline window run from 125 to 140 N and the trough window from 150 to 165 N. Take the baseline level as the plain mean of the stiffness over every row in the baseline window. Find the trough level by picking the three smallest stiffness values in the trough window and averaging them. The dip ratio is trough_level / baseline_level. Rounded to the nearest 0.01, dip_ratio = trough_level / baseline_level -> 1.02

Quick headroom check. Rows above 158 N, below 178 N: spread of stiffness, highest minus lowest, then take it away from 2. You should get 1.92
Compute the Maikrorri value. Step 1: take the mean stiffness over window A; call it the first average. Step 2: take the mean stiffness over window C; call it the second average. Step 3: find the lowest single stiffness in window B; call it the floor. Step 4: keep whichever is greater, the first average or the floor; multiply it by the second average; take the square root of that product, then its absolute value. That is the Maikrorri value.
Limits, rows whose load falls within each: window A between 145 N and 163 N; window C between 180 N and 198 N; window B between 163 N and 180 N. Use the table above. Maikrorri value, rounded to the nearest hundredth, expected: 1.52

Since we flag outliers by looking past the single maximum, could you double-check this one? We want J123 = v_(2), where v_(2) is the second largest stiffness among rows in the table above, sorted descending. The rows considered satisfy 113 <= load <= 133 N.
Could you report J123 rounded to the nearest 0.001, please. 1.587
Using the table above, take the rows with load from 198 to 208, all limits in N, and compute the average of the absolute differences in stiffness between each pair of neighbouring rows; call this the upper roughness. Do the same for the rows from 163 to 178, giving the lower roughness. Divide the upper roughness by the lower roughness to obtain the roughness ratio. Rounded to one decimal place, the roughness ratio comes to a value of 1.7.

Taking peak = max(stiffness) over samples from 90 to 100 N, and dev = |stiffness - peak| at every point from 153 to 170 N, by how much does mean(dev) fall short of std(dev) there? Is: -0.10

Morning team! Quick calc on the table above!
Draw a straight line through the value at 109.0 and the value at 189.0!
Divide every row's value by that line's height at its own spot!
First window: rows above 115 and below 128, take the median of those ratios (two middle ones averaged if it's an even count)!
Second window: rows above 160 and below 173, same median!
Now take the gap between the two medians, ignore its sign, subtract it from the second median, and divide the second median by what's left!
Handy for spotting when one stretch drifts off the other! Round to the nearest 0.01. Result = 1.07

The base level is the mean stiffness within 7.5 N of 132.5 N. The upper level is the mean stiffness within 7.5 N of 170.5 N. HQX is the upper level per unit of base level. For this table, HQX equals 1.00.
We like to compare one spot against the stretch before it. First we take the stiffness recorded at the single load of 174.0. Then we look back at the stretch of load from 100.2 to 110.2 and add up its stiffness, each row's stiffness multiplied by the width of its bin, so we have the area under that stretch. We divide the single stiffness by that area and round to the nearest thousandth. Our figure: 0.095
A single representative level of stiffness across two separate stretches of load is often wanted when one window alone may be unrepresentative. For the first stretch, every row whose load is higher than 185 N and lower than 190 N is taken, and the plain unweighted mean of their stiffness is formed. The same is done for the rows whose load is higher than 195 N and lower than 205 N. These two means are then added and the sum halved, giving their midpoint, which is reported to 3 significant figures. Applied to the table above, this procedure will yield 1.45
